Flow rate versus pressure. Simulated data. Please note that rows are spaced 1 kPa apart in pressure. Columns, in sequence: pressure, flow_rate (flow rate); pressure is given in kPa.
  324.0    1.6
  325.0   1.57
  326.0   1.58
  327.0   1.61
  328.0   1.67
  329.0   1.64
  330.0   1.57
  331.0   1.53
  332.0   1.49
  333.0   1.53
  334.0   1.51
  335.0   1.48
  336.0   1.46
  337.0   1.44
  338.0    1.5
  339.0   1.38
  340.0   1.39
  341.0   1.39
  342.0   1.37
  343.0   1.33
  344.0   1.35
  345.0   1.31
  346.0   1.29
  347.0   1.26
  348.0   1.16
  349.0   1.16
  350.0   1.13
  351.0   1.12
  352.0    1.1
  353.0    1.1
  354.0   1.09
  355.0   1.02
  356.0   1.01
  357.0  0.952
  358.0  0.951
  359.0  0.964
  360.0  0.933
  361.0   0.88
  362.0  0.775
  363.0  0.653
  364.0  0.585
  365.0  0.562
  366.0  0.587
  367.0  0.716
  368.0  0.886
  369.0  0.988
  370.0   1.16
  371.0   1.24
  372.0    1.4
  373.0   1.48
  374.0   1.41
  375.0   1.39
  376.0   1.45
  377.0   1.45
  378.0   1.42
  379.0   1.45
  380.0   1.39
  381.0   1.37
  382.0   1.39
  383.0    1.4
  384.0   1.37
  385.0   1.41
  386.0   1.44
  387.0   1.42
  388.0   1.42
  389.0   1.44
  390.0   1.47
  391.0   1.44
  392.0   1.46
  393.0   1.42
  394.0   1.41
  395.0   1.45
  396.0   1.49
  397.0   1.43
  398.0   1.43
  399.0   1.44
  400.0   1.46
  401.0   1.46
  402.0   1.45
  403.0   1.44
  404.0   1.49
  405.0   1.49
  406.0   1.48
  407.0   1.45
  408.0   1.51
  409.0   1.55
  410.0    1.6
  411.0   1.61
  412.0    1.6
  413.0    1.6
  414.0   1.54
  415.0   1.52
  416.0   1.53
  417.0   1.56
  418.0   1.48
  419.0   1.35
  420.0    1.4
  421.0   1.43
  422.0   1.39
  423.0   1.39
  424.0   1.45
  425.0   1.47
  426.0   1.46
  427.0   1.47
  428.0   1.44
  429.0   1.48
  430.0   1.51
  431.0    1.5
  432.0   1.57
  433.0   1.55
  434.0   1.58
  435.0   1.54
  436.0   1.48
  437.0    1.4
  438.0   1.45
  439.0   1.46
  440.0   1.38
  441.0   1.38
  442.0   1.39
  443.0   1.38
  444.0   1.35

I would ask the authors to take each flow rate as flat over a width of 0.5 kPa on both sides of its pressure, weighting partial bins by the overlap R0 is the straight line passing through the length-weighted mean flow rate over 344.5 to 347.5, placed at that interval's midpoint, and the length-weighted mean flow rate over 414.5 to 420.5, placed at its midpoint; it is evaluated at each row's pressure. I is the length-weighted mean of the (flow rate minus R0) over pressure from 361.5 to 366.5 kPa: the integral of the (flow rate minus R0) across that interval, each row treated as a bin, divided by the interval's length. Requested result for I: -0.70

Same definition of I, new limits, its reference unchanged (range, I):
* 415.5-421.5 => -0.02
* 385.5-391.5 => 0.04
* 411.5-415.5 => 0.10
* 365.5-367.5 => -0.69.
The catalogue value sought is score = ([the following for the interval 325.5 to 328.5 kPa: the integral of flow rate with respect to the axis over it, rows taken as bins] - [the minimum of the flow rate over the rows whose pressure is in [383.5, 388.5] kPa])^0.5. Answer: 1.9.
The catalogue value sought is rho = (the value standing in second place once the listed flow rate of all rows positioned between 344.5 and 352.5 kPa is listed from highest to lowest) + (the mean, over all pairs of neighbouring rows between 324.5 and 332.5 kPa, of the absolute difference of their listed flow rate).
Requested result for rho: 1.33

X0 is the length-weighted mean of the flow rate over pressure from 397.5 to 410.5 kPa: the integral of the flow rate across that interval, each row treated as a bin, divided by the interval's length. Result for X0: 1.48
